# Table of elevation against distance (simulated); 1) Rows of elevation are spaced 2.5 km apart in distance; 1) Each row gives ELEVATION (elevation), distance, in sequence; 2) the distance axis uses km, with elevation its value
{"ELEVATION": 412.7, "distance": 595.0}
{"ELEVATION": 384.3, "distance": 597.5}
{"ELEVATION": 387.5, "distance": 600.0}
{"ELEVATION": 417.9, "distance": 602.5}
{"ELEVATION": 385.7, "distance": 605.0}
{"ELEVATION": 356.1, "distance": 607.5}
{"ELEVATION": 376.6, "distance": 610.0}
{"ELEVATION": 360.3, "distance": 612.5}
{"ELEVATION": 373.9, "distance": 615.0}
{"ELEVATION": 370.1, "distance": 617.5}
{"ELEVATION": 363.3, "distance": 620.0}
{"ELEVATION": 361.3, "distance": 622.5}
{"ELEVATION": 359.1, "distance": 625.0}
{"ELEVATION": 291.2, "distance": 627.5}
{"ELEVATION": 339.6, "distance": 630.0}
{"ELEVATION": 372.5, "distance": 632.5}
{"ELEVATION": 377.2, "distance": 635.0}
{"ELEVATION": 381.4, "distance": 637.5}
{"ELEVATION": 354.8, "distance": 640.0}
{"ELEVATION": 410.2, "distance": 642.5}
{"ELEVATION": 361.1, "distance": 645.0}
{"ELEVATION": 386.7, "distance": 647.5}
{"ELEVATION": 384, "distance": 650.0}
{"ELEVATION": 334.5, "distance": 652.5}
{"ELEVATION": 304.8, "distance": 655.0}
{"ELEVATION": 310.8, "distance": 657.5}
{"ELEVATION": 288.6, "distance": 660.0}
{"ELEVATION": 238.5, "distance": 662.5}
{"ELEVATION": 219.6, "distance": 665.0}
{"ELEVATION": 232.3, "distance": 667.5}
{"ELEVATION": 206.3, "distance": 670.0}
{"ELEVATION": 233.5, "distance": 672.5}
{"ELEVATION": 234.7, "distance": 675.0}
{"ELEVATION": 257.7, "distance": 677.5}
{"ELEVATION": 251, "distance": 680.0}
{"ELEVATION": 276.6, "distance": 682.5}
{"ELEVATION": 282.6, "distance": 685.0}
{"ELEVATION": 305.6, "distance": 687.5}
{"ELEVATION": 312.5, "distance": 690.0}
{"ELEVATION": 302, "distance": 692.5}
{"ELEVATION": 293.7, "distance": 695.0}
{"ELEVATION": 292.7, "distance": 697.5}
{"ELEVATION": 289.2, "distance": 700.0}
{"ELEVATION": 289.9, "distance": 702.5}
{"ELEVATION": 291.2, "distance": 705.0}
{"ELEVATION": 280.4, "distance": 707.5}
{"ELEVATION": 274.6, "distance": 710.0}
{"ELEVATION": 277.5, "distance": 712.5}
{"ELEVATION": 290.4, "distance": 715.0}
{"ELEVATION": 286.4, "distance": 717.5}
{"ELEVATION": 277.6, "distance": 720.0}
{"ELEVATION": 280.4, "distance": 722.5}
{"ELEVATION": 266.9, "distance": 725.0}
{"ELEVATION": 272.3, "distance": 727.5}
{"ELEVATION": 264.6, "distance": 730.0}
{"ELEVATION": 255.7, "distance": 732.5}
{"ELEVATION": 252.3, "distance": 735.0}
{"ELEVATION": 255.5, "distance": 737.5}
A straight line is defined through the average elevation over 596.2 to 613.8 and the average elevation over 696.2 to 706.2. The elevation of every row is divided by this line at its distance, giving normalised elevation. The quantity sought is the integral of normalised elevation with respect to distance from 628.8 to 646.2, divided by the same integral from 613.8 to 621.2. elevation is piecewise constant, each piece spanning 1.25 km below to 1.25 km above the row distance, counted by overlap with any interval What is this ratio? 2.5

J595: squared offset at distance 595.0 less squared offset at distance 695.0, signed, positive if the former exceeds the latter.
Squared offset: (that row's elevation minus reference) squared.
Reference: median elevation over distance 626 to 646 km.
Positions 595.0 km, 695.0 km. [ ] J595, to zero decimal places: -3237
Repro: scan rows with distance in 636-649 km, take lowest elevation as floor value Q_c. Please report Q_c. 354.8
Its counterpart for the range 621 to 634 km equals 291.2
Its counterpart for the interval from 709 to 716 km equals 274.6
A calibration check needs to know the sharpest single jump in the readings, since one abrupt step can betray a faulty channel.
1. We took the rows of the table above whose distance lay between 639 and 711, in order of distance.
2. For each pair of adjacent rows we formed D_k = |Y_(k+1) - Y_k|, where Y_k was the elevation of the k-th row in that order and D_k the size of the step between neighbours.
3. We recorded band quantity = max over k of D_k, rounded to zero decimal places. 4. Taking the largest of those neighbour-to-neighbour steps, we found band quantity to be 55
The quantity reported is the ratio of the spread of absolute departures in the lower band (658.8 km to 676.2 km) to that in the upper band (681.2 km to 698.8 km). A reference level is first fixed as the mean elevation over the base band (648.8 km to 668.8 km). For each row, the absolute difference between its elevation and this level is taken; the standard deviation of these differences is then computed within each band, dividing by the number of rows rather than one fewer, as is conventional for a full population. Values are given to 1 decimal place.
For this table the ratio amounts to 3.6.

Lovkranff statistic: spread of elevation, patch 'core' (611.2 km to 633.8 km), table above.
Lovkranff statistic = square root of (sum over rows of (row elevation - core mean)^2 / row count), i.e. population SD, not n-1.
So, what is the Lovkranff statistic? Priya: 24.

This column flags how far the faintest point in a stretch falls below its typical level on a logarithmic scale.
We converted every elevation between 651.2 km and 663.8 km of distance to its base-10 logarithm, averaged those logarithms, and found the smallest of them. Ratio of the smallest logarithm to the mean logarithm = 0.9634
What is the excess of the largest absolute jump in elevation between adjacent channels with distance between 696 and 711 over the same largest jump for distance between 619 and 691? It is -57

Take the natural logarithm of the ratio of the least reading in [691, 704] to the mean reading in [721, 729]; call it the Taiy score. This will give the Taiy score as 0.06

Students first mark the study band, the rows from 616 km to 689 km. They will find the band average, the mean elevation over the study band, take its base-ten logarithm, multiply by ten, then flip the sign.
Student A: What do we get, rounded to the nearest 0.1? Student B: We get -25.0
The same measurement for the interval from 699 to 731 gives -24.5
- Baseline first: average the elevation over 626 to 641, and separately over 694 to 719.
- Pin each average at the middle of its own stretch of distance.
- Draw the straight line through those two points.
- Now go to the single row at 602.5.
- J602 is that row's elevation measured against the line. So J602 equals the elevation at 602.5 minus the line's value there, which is 37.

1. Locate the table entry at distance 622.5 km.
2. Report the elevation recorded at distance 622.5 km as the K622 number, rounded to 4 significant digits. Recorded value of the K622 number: 361.3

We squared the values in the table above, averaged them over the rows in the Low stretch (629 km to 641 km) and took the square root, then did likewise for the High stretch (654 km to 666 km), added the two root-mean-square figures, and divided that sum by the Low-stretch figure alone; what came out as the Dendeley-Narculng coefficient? 1.75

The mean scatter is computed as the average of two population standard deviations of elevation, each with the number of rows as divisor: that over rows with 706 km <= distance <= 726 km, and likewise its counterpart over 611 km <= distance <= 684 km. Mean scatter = 33.7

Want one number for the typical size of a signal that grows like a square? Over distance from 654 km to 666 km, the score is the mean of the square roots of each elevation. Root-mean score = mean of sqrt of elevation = 16.5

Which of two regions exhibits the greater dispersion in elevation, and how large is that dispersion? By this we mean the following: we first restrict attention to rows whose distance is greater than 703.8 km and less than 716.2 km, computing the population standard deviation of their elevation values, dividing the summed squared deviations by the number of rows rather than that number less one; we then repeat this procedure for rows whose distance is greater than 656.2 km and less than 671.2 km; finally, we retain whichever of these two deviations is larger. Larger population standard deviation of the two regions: 38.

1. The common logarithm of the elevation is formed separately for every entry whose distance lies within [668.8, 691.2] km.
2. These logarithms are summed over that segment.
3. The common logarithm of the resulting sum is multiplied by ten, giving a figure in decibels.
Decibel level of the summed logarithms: 13.4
